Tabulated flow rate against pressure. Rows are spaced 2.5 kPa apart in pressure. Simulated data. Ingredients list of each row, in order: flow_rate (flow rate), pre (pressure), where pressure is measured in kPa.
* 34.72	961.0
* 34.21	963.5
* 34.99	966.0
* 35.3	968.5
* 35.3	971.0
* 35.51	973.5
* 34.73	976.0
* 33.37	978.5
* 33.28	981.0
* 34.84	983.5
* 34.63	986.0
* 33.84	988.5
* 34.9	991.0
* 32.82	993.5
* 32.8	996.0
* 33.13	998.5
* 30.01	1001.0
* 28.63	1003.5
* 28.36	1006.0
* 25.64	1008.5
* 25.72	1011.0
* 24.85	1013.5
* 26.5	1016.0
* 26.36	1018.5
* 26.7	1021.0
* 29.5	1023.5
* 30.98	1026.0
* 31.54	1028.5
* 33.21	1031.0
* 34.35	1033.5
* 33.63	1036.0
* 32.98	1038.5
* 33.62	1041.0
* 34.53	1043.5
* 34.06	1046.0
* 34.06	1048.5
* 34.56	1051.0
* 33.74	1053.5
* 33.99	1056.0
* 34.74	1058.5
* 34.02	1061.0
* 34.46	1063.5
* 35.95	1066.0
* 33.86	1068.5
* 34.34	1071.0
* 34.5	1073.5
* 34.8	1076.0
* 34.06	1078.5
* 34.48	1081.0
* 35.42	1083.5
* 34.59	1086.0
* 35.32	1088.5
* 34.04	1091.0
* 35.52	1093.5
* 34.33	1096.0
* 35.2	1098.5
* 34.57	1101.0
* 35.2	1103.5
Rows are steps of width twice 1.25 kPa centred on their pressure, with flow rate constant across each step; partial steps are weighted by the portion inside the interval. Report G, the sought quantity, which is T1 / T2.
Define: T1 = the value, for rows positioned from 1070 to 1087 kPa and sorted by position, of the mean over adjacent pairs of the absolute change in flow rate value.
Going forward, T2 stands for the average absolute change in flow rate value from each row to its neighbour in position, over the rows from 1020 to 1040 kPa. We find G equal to 0.44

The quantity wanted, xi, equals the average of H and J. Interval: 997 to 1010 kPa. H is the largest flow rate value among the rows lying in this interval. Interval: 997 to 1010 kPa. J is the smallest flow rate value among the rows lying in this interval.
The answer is 29.4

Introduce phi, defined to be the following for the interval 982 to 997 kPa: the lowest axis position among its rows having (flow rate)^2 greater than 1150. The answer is 983.5 kPa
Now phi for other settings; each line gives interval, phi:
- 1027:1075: 1033.5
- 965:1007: 966.0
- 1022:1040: 1033.5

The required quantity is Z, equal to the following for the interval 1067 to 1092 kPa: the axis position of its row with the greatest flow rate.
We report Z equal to 1083.5 kPa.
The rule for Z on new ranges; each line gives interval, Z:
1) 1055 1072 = 1066.0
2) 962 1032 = 973.5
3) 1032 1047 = 1043.5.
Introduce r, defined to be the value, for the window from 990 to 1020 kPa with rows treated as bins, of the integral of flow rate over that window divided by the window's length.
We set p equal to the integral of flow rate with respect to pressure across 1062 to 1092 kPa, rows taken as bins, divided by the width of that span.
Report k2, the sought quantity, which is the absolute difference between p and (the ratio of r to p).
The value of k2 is 33.8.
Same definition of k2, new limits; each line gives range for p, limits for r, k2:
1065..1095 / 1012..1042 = 33.9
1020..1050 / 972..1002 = 31.5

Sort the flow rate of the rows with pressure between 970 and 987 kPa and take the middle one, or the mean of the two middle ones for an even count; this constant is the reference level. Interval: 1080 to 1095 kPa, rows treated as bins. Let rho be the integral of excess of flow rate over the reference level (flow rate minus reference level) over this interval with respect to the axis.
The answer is 2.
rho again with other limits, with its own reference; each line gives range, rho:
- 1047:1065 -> -9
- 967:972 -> 3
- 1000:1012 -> -85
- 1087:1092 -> 0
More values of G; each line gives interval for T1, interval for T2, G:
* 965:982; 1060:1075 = 0.49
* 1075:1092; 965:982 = 1.80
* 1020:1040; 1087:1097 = 0.98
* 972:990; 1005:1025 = 0.65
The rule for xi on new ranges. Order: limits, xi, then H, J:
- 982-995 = 33.9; 34.9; 32.82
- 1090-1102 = 34.8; 35.52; 34.04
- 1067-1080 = 34.3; 34.8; 33.86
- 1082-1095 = 34.8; 35.52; 34.04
